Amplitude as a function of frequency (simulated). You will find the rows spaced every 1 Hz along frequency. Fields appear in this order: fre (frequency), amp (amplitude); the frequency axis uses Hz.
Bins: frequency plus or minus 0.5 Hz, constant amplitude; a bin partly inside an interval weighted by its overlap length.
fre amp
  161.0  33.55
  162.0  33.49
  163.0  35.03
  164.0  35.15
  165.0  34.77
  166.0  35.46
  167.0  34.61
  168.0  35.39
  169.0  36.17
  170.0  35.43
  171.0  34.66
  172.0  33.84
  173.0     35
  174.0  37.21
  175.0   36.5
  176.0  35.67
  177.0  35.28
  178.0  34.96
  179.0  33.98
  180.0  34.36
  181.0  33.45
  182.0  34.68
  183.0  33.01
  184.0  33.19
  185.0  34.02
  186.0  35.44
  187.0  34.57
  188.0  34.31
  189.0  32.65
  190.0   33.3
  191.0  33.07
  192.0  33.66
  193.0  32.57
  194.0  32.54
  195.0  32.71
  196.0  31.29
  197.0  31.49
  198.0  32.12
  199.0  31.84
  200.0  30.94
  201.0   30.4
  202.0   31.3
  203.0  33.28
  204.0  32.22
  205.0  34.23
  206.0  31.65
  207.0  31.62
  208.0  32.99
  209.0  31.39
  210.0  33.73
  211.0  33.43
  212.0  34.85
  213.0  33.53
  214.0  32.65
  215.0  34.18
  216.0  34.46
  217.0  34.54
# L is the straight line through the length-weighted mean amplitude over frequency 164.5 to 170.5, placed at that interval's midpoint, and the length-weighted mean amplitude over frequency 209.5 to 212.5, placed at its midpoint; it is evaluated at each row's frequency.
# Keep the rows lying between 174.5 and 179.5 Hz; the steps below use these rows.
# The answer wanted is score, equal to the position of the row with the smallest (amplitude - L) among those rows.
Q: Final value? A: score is 179.0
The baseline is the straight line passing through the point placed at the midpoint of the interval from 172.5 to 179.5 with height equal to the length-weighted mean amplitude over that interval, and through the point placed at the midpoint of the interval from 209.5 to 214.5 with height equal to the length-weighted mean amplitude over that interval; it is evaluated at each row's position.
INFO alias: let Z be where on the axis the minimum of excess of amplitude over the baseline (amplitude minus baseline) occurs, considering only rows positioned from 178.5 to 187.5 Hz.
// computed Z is 183.0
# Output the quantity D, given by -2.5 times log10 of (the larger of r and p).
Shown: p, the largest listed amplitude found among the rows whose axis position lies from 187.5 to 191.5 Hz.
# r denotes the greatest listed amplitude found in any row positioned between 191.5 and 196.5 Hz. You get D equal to -3.84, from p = 34.31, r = 33.66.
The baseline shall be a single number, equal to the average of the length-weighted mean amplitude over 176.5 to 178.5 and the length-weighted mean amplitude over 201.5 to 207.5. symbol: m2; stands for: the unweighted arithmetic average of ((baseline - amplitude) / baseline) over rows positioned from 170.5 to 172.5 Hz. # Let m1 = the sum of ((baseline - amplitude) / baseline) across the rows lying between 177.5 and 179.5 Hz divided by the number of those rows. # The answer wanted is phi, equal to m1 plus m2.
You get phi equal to -0.04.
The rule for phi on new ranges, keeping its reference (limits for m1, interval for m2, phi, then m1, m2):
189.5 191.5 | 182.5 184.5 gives 0.04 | 0.017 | 0.019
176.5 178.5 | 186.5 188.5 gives -0.06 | -0.041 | -0.020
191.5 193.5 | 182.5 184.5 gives 0.04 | 0.019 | 0.019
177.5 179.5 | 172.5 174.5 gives -0.09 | -0.021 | -0.070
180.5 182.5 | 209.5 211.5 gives 0.00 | -0.009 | 0.005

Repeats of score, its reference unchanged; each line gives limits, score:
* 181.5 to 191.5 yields 189.0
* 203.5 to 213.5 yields 209.0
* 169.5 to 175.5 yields 172.0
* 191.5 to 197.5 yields 196.0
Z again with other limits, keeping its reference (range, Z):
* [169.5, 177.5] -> 172.0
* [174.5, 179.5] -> 179.0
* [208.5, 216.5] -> 209.0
